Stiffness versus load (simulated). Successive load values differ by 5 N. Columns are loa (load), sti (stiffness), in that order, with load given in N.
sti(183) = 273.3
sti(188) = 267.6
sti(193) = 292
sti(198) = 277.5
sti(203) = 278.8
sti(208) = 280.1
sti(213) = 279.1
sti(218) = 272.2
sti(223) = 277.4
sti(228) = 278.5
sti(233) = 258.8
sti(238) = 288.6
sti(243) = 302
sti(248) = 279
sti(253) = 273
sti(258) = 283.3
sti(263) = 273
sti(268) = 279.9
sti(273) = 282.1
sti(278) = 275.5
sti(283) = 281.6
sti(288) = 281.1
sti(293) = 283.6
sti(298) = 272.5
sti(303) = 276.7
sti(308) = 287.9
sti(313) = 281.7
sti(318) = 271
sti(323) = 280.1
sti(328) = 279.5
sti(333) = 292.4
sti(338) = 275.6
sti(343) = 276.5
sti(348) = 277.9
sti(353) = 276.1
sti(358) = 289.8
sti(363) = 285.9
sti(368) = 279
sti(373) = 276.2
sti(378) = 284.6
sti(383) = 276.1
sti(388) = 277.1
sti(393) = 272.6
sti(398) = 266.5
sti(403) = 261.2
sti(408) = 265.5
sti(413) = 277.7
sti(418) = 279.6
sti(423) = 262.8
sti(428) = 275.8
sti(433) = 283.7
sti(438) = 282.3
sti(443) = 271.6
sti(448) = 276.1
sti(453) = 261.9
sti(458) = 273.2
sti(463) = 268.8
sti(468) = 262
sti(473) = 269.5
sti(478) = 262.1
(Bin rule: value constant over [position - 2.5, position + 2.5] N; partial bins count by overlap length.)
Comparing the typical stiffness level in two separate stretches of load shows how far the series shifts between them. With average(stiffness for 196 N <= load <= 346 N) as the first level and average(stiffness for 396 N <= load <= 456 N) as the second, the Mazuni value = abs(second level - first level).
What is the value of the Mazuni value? 7.2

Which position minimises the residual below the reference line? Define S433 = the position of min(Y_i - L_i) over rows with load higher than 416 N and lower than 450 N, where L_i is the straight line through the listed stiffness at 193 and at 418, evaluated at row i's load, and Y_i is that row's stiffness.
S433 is 423 N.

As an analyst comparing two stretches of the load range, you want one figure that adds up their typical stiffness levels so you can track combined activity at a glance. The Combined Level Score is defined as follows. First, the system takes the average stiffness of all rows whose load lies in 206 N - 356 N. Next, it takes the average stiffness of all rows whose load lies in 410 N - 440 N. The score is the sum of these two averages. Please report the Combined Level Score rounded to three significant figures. 556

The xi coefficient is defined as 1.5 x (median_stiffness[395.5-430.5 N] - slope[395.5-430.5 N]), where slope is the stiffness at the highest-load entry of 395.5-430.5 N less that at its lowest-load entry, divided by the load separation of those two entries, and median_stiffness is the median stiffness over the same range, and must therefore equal 399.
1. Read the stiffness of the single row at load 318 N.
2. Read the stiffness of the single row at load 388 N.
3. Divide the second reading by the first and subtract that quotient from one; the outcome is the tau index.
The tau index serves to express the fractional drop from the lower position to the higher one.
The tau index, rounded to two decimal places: -0.02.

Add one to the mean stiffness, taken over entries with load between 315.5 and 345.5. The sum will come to 280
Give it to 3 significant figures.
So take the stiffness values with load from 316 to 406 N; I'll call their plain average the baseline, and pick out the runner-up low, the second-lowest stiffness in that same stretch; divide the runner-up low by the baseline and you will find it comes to 0.960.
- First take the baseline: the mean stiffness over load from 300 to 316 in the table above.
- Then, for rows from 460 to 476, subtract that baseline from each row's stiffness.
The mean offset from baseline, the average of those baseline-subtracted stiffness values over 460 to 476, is -15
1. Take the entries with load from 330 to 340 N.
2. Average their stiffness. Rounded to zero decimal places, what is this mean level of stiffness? 284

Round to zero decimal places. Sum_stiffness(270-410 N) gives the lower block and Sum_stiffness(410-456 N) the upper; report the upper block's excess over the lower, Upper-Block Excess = -5315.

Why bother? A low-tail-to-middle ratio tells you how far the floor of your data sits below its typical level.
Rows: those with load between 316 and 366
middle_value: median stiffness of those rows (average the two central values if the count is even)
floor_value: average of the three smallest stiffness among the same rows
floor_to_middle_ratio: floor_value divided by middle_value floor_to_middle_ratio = 0.984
